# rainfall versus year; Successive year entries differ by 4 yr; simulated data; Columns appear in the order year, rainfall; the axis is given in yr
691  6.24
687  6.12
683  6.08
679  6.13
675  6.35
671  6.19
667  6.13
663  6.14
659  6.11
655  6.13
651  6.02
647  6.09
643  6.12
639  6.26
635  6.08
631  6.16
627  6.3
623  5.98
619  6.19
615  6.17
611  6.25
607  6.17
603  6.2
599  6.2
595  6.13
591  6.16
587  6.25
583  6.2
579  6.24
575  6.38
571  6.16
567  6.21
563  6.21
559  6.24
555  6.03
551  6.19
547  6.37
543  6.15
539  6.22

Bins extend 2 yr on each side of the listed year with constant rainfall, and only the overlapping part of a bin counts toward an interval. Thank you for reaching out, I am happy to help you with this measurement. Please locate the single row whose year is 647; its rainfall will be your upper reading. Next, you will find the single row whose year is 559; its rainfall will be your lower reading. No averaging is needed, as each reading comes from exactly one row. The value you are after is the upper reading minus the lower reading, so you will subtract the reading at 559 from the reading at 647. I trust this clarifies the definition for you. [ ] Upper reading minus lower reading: -0.15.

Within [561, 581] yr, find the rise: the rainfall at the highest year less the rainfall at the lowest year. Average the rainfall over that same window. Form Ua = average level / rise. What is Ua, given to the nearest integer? 208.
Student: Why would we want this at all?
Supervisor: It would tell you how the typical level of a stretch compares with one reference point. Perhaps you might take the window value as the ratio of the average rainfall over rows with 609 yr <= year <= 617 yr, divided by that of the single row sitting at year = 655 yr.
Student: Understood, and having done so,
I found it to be 1.01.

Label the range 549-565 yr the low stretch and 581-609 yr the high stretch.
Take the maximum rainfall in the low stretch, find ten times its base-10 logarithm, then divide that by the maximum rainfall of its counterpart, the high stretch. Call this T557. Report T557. 1.27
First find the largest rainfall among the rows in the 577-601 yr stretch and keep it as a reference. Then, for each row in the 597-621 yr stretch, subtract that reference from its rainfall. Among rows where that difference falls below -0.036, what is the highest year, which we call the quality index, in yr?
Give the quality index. 619 yr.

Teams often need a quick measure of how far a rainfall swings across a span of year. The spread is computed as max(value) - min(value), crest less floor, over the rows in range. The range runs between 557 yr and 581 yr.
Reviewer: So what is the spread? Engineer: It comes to 0.220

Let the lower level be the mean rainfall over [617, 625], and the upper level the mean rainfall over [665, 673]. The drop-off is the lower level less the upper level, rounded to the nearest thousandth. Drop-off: -0.075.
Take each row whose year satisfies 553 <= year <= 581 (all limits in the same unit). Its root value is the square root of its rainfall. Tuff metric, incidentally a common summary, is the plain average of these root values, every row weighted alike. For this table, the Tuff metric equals 2.49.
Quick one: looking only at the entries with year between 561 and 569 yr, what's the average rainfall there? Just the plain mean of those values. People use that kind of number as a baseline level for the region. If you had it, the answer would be 6.21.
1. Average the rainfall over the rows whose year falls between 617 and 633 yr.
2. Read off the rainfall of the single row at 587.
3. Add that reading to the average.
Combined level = 12.4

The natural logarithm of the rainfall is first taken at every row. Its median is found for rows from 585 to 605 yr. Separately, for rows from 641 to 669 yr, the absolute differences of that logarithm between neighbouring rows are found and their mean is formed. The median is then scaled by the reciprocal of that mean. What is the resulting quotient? 247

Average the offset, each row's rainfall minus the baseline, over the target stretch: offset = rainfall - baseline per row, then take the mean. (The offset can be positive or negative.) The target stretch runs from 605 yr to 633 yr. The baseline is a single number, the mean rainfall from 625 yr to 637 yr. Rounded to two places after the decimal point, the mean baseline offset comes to -0.01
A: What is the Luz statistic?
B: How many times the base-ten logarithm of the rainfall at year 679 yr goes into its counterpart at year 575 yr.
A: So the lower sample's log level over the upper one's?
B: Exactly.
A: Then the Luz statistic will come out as 1.02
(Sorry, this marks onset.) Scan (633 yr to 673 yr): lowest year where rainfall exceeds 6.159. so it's 639 yr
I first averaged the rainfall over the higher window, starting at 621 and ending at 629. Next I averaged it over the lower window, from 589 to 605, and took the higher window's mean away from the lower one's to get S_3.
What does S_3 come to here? 0.03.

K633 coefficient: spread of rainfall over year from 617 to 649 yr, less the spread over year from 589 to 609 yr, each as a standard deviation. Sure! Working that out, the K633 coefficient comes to 0.07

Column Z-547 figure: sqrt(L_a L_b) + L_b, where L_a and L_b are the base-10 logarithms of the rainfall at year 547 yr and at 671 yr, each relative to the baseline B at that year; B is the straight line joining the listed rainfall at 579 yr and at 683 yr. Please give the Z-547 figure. 0.0125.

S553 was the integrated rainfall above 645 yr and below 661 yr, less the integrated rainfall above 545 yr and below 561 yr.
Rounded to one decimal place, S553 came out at -1.9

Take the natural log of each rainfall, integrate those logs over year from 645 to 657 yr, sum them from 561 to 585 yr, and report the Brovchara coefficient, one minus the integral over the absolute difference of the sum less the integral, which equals -1.0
